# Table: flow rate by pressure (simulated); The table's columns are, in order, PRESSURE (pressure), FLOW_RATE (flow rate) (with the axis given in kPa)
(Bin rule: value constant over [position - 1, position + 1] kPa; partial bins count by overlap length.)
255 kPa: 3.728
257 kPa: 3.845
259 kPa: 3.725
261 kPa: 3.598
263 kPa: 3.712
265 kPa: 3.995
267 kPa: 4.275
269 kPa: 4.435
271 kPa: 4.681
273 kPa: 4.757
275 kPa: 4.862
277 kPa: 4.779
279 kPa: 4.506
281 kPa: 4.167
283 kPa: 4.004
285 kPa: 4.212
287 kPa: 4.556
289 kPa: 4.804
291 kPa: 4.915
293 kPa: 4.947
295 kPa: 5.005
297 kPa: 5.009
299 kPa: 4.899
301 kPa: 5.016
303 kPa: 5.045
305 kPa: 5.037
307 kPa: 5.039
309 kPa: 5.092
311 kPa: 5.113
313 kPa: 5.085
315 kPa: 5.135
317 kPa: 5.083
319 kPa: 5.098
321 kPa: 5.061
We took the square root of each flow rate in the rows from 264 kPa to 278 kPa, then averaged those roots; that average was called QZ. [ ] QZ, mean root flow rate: 2.13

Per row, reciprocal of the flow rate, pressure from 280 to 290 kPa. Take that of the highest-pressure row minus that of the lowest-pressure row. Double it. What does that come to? -0.064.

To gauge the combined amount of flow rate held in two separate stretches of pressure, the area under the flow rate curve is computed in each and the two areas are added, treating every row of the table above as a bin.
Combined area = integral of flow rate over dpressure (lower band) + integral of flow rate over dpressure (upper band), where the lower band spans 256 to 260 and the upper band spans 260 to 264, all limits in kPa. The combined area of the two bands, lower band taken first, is 29.8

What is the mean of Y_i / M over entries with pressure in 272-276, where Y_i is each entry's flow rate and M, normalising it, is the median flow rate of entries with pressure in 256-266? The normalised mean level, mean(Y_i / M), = 1.29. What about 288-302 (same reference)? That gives 1.33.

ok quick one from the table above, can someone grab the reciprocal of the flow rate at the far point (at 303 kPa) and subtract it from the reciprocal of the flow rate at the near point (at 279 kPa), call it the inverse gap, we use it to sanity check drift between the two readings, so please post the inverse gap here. 0.0237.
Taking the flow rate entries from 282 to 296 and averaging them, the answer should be 4.6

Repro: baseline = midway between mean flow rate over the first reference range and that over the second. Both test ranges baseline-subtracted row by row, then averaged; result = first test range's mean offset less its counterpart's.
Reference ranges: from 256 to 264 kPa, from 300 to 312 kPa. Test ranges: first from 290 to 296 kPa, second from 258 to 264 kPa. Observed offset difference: 1.3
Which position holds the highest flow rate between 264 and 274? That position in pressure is 273 kPa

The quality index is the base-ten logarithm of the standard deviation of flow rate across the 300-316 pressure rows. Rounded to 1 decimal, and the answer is -1.4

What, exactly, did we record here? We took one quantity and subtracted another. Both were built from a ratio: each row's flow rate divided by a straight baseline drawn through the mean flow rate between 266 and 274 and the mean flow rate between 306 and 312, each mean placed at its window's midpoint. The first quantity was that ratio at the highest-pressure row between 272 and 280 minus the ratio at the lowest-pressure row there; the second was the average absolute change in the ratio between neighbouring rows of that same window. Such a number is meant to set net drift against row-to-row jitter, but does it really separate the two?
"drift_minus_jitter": -0.11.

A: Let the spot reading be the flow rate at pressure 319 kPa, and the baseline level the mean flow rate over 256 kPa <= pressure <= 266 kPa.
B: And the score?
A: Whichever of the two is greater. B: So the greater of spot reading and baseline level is 5.10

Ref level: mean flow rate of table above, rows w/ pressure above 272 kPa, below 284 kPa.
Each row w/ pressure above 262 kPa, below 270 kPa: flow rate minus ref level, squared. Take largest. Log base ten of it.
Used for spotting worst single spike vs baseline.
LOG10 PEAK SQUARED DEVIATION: -0.2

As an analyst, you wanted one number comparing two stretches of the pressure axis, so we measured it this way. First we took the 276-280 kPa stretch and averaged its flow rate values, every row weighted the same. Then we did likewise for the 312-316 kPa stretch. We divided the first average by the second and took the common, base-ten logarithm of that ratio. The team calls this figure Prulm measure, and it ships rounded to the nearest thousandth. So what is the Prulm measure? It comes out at -0.042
